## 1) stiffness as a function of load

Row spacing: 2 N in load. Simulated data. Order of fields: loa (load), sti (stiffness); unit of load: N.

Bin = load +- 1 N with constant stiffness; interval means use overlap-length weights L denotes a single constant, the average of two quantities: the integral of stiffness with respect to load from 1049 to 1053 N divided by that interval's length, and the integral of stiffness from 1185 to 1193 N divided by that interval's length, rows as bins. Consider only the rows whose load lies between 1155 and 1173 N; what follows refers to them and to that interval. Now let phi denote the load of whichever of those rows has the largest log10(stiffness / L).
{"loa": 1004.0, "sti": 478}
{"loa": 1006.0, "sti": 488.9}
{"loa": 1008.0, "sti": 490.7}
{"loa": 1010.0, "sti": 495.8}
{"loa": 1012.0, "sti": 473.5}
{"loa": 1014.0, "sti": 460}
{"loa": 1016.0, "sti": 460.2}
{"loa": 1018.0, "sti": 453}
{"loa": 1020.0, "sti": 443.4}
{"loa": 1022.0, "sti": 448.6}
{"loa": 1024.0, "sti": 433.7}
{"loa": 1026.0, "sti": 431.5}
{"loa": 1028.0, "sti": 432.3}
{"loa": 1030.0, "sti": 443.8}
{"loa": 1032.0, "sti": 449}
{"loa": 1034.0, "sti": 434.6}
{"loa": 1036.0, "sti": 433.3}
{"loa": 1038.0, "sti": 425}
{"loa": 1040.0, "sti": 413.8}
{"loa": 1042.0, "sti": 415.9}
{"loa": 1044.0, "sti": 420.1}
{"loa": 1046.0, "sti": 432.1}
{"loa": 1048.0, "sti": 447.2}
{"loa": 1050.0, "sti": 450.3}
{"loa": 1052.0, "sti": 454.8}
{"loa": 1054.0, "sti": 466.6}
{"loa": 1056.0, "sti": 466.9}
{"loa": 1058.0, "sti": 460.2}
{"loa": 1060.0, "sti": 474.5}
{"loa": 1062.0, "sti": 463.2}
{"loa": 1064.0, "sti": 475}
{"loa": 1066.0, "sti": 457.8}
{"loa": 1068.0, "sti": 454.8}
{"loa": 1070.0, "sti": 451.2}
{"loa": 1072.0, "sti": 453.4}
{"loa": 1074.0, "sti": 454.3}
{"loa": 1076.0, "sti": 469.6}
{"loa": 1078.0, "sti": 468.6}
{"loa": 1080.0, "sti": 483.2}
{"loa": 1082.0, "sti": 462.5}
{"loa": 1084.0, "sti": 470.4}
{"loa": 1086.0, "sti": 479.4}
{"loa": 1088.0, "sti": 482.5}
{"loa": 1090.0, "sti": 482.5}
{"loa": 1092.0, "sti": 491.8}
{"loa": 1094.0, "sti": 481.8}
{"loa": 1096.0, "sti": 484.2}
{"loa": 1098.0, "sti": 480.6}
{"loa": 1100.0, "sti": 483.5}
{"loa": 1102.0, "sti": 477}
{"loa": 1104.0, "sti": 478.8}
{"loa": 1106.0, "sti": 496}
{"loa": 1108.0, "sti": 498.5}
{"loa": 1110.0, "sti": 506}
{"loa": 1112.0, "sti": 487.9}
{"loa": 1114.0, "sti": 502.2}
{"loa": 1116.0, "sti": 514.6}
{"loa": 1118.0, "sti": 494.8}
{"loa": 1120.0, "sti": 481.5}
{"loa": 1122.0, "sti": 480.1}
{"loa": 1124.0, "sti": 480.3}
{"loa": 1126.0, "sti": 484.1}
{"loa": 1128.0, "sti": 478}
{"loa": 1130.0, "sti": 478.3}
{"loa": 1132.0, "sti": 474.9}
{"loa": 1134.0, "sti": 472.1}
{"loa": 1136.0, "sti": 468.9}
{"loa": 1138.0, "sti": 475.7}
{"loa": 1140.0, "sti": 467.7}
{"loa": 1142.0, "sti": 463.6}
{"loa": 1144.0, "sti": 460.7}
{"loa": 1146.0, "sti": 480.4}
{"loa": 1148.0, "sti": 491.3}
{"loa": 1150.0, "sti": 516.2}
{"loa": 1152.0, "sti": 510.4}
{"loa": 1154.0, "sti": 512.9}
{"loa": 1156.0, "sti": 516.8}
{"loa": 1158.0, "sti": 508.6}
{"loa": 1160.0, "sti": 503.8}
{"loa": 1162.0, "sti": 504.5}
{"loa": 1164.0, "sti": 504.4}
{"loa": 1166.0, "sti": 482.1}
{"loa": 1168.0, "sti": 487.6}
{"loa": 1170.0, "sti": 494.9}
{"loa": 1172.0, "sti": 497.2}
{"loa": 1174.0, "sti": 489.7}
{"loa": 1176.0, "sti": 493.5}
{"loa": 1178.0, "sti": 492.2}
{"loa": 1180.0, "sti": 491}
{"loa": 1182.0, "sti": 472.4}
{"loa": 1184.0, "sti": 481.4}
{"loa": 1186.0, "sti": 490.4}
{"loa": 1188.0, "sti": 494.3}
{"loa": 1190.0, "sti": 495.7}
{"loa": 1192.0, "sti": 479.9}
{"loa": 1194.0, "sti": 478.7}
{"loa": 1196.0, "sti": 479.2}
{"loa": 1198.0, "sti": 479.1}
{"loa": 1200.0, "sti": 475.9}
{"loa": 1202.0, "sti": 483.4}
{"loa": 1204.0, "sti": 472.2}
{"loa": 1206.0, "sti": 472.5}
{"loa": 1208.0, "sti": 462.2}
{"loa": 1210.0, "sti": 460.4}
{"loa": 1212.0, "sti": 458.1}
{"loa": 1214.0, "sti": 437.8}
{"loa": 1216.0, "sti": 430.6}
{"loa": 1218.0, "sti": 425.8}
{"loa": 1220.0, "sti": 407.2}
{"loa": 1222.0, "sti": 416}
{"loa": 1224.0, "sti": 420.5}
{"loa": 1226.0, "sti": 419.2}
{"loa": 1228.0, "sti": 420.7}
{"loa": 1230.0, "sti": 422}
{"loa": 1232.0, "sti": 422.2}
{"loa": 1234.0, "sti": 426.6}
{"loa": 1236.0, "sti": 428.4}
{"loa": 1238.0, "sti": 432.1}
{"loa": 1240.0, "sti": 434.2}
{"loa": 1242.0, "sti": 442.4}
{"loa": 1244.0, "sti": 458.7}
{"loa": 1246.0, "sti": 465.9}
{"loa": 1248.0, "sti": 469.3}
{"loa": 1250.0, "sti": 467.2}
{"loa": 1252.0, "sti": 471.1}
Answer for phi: 1156.0 N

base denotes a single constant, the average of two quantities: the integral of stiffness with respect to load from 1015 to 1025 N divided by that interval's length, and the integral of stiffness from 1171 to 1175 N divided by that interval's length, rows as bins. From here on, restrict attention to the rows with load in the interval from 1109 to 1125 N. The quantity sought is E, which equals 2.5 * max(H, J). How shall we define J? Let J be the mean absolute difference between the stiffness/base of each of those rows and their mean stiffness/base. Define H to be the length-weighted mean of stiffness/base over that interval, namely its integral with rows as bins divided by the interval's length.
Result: 2.62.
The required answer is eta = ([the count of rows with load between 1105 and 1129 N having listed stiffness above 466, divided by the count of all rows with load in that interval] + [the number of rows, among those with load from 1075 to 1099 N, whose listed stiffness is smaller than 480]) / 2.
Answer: 3.0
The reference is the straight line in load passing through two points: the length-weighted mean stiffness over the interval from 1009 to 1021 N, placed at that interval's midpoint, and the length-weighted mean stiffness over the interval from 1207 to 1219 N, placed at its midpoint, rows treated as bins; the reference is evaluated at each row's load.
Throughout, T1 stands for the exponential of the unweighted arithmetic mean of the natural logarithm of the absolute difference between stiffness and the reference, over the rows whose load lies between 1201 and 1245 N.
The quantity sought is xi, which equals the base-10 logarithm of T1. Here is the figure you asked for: 1.21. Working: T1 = 16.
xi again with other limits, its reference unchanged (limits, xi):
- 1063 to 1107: 1.14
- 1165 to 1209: 1.54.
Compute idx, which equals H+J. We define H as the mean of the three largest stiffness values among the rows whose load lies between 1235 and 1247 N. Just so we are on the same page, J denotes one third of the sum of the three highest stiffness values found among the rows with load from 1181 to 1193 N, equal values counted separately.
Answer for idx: 949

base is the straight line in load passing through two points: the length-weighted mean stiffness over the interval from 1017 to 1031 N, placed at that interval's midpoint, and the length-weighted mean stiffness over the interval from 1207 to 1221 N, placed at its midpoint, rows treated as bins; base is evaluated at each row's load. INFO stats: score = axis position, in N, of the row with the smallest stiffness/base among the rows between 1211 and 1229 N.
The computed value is 1220.0 N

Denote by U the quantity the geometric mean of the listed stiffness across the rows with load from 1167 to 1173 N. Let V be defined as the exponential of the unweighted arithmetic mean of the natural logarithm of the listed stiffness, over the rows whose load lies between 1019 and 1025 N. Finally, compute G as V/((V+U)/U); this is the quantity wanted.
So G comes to 233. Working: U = 493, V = 442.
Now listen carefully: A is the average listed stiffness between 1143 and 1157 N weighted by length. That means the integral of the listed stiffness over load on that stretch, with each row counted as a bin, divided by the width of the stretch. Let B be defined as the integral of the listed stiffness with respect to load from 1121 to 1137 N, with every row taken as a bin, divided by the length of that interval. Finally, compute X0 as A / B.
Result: 1.04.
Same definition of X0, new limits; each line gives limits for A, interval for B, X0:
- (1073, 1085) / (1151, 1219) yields 0.97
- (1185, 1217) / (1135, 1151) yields 0.99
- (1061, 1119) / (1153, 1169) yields 0.95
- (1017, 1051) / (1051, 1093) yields 0.93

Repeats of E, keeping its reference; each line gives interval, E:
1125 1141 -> 2.52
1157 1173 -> 2.64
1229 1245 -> 2.30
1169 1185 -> 2.60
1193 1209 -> 2.53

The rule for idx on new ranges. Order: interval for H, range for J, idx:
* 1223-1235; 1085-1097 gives 910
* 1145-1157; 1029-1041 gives 958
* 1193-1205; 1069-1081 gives 954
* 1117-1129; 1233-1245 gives 932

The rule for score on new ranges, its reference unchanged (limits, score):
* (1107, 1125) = 1122.0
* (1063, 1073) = 1070.0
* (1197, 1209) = 1208.0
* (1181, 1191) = 1182.0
